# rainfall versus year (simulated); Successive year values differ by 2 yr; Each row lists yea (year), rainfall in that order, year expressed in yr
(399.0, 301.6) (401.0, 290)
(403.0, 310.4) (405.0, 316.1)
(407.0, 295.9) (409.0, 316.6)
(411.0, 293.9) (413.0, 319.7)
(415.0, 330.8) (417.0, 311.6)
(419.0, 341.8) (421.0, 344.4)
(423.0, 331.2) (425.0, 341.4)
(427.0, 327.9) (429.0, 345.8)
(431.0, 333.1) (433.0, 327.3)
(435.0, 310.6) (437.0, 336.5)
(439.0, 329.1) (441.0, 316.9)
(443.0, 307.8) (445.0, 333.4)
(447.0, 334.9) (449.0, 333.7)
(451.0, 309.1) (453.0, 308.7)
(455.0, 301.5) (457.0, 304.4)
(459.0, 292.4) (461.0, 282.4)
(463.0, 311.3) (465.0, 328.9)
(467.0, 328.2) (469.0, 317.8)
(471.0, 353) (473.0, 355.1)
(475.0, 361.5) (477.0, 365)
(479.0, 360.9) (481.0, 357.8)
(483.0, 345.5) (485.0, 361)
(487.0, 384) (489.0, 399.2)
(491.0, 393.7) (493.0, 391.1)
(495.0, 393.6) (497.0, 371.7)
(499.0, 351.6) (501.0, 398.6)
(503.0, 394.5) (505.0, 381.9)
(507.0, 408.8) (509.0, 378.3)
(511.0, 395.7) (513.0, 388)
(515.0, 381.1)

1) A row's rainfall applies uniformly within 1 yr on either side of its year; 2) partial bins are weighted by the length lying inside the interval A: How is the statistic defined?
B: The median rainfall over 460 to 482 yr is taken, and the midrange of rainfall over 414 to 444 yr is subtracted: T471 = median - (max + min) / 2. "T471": 26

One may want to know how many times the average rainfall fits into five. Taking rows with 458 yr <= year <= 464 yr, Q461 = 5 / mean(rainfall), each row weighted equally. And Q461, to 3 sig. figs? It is 0.0169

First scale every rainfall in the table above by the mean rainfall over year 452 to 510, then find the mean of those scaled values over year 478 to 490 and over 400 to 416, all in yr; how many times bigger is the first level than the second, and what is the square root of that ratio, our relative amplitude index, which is 1.09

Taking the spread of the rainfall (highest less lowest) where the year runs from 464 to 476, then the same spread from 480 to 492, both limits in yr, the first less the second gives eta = -10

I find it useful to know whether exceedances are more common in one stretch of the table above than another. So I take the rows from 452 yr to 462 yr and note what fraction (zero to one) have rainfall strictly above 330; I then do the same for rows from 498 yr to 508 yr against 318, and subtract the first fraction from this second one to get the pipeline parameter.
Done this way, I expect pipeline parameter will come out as 1.00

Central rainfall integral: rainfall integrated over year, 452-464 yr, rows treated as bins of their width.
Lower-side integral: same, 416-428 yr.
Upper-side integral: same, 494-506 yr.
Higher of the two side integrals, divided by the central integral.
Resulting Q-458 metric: 1.27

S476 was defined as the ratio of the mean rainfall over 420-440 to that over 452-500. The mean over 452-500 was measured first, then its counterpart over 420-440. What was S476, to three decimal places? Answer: 0.960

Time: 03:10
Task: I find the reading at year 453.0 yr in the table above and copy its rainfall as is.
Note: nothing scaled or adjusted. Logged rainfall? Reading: 308.7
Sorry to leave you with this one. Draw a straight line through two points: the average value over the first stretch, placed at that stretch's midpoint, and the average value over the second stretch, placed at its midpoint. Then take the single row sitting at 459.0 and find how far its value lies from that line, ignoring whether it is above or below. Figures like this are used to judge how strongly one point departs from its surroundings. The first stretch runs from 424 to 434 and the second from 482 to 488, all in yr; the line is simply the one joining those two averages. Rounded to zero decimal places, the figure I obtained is 58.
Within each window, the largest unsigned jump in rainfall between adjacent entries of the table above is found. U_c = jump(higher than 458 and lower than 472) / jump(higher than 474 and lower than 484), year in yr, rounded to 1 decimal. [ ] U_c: 2.9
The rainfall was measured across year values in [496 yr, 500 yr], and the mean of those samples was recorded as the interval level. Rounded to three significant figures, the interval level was 362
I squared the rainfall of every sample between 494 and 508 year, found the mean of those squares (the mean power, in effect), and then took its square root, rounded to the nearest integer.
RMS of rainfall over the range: 386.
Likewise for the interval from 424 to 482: 329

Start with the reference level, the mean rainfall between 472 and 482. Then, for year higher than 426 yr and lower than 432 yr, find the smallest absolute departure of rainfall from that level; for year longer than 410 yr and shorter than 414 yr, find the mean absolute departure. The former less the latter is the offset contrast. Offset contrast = -39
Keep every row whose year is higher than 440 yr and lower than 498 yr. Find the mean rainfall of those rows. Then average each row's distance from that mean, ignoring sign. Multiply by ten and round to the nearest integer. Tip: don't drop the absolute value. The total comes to 284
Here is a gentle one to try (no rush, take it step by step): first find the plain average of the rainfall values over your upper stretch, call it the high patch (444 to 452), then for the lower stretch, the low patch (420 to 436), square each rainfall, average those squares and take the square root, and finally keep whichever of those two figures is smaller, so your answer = 328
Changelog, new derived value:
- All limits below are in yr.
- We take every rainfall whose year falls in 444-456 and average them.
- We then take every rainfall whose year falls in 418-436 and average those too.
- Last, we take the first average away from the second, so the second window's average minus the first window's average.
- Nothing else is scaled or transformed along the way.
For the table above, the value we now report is 14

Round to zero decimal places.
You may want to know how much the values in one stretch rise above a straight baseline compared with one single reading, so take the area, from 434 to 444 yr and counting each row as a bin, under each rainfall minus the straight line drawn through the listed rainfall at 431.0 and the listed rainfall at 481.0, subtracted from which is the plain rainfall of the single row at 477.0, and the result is -534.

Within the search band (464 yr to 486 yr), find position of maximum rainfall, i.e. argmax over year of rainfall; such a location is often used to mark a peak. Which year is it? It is 477.0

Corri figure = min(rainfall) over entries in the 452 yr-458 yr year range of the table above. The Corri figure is 301.5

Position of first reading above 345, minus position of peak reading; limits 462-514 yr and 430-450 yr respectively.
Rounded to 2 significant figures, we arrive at 34 yr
